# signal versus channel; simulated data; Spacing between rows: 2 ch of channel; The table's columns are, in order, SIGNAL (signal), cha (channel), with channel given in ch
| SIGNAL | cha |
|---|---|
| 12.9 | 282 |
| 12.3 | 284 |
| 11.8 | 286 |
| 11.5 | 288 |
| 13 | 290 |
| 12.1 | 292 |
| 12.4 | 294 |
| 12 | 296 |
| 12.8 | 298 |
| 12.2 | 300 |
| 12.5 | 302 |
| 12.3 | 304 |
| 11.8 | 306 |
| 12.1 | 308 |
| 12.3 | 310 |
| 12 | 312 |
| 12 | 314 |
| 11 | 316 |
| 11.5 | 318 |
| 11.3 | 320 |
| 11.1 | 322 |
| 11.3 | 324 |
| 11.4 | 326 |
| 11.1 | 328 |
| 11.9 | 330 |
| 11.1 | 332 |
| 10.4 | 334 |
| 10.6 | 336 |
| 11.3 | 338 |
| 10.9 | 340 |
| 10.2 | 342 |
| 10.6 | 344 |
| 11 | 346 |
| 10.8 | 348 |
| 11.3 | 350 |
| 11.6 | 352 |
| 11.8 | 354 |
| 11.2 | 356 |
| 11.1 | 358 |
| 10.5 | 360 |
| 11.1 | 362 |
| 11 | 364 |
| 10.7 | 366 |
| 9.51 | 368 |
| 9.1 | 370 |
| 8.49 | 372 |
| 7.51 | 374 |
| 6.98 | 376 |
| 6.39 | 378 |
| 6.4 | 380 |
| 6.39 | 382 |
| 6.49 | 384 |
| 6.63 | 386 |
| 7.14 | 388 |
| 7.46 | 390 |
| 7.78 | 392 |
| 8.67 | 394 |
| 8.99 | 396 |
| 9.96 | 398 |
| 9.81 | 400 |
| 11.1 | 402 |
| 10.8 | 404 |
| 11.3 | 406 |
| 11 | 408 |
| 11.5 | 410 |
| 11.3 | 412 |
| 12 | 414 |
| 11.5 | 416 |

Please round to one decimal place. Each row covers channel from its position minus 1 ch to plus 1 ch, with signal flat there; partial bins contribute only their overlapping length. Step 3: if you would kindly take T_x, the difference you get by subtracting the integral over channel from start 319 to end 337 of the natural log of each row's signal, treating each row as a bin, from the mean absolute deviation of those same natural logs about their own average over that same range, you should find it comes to -43.3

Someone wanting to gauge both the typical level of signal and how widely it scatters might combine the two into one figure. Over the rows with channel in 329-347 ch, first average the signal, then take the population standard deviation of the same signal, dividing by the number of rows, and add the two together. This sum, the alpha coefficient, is 11.4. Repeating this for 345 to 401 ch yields 11.0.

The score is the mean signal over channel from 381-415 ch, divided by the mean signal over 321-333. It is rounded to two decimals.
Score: 0.82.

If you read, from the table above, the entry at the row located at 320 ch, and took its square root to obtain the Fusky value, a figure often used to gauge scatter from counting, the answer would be 3.362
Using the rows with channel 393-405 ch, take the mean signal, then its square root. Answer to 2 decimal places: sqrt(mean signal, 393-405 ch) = 3.14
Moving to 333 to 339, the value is 3.28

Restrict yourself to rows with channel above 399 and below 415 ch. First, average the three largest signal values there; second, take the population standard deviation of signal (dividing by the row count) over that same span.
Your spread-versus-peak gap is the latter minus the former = -11.0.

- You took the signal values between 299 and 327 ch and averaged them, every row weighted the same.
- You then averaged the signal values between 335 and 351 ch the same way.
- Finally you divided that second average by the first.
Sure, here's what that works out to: 0.92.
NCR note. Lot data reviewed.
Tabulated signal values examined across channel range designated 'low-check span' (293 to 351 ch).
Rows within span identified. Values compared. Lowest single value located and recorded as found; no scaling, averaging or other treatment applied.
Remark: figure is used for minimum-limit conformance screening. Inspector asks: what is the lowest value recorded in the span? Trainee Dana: 10.2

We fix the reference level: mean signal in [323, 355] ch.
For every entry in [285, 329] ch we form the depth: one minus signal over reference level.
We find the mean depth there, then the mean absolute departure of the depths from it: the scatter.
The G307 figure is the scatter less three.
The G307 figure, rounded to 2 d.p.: -2.96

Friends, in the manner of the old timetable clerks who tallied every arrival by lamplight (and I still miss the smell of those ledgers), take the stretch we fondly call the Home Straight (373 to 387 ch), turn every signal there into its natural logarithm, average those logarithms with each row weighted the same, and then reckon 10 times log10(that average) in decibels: 2.78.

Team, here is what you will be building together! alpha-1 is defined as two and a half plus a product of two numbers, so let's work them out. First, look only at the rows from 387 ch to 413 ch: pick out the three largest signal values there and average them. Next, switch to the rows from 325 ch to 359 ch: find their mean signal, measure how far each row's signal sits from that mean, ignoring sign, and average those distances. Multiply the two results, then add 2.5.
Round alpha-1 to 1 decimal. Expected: 6.6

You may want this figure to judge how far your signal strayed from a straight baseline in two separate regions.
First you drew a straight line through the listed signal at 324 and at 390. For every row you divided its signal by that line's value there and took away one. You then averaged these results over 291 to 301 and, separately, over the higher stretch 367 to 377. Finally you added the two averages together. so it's -0.1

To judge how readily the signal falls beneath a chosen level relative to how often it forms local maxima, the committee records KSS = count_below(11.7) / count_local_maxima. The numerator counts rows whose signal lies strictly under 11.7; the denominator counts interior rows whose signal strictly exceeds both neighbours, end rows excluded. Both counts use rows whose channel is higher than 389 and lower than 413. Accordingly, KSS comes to 3.0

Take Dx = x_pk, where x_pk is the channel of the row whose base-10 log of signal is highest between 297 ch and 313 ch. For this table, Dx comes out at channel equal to 298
